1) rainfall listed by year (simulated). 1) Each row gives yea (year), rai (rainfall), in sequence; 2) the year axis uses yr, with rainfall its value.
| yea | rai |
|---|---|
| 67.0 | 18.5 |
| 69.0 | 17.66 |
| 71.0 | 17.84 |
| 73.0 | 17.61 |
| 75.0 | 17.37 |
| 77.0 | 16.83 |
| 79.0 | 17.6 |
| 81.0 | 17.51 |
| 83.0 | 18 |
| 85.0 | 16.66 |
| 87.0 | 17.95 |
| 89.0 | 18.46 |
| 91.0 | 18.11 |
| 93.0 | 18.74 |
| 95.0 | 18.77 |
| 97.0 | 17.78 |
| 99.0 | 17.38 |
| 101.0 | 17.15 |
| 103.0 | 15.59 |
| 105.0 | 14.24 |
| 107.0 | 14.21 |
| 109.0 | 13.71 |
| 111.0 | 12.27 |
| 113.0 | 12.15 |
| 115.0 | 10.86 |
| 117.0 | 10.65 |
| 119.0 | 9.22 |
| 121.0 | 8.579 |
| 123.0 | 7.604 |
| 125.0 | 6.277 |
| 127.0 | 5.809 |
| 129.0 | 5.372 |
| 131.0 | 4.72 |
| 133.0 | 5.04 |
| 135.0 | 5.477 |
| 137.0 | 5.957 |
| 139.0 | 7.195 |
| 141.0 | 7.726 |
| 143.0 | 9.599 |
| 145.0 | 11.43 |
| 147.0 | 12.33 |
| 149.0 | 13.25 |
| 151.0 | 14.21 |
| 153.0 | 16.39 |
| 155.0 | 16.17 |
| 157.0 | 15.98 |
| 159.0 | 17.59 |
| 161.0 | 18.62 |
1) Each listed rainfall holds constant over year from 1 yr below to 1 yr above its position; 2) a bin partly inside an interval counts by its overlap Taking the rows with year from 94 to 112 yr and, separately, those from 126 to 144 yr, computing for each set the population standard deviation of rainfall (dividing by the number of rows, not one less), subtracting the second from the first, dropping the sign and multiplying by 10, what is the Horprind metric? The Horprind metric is 6.0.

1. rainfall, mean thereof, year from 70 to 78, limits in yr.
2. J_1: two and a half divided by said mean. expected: 0.14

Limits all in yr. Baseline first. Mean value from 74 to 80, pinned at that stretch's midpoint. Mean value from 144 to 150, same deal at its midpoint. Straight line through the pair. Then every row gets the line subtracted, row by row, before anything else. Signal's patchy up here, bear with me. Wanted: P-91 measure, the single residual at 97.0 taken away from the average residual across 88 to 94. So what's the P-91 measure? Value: 0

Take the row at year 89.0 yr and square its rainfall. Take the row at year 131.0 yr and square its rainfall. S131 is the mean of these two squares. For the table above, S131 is 182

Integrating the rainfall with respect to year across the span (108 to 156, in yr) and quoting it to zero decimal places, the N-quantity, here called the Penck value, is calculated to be 464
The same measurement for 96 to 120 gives 330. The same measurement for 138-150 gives 123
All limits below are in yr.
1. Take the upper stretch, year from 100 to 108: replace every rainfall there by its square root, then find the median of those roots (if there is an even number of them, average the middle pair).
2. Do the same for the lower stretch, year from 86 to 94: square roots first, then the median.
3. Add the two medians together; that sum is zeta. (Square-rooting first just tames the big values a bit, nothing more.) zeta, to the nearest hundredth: 8.14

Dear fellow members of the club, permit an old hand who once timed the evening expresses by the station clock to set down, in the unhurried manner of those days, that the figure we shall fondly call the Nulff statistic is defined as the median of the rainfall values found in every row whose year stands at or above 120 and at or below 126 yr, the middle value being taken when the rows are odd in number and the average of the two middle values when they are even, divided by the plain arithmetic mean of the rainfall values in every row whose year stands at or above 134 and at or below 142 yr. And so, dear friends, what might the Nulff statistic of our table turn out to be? 1.2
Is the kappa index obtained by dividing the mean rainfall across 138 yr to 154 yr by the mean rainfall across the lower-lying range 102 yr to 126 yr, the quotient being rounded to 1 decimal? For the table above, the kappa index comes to 1.0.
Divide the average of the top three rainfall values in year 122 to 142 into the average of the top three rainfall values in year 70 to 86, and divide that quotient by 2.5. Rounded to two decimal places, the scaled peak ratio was 0.95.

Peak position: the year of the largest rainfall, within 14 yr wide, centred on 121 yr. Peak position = 115.0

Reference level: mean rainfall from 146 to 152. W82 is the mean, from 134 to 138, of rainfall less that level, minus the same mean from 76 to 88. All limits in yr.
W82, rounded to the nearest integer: -12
